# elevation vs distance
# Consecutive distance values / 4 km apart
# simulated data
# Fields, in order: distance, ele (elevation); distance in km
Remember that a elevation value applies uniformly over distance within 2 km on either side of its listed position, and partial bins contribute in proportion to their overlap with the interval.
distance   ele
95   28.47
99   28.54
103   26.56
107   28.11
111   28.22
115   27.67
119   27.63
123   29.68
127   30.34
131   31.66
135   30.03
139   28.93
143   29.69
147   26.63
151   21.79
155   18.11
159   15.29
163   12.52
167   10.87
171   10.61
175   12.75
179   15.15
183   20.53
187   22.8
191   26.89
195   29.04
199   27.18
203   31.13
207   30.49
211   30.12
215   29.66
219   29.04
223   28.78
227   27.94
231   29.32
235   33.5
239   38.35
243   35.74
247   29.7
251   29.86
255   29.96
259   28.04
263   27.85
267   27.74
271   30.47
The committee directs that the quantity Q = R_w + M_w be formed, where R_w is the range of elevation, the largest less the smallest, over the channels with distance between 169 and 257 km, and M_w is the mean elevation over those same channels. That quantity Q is 55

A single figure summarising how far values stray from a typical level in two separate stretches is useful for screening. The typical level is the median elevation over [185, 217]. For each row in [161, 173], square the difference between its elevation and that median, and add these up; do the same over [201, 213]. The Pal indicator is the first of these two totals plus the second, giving 981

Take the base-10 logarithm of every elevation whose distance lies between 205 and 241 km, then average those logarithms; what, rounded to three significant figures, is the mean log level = 1.49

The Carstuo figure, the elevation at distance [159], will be 15.29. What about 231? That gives 29.32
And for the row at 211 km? 30.12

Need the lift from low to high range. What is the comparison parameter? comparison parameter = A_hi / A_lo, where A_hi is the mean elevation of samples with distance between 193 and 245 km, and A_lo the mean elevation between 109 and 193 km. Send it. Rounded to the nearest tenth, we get 1.4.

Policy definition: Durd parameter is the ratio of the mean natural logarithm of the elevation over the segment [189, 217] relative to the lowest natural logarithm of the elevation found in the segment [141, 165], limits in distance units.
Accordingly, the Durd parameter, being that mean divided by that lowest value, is 1.33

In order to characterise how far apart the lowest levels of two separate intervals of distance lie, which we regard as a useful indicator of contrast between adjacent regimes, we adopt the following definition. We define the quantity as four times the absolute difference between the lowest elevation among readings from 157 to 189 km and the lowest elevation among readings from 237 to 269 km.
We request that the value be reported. 68.5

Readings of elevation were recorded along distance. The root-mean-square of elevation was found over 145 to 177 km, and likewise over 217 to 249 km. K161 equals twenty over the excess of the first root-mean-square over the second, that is -1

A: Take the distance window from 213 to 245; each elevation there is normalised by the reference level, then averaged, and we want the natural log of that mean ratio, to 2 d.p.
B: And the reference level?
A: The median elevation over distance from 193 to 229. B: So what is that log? 0.08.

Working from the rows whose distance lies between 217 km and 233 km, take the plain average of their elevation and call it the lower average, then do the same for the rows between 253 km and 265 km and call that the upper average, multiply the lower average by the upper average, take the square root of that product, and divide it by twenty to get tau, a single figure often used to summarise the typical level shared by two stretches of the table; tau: 1.43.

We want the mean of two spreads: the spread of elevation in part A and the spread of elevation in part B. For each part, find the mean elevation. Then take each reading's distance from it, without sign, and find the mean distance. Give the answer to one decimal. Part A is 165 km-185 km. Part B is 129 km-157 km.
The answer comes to 3.5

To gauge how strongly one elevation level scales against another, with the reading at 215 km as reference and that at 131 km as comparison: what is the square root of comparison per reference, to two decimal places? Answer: 1.03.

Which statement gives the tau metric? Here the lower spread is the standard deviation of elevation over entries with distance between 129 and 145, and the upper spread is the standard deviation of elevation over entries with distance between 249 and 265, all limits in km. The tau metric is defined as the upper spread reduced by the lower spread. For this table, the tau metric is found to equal 0.0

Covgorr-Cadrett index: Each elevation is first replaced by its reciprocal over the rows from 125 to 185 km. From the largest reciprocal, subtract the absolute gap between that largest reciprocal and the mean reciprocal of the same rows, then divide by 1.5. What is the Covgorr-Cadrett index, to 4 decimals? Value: 0.0369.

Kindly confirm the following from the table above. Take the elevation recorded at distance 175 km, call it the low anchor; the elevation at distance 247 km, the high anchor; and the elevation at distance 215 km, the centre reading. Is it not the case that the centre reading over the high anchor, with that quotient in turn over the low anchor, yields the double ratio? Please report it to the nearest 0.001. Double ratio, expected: 0.078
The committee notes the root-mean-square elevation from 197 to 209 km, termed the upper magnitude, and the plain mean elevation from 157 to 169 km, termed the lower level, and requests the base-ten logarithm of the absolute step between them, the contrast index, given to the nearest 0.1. 1.2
